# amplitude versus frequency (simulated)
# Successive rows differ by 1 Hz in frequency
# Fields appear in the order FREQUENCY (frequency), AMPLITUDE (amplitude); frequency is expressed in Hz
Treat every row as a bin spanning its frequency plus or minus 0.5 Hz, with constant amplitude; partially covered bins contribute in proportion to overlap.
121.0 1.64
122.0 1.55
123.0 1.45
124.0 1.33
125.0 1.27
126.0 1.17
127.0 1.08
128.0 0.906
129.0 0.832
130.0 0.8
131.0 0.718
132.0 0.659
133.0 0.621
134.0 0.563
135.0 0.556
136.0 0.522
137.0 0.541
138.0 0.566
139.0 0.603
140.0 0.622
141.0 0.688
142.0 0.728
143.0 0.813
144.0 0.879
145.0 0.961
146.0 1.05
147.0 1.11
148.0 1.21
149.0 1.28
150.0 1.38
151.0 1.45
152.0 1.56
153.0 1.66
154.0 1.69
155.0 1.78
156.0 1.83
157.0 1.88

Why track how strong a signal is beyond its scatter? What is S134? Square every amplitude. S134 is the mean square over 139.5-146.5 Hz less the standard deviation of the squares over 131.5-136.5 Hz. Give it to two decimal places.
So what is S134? 0.63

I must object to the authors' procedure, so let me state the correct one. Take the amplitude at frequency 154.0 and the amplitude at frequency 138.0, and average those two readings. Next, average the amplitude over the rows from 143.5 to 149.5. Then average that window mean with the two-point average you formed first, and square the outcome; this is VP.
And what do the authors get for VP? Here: 1.2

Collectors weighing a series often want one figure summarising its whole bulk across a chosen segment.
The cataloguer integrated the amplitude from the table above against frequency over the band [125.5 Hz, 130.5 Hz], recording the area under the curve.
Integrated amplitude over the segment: 4.8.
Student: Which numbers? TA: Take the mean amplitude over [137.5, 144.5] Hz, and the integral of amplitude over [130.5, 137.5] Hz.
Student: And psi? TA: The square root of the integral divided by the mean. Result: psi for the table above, 2.4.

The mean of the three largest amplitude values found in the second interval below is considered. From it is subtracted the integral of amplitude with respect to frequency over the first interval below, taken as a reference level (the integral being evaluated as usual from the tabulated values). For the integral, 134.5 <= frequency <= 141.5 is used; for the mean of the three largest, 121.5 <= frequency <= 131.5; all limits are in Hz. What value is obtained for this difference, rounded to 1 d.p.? -2.7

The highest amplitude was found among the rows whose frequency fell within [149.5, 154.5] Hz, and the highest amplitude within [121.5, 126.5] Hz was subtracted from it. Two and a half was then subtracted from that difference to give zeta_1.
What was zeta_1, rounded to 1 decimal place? -2.4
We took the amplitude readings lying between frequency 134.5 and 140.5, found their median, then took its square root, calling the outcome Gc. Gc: 0.75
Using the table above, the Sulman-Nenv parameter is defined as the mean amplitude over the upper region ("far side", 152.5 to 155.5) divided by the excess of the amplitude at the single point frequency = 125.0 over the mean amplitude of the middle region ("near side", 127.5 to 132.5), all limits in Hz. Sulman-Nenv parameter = 4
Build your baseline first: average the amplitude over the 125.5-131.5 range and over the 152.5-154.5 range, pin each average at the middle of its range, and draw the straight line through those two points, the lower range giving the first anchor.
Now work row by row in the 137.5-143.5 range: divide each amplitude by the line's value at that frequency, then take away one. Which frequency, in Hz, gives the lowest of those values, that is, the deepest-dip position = 138.0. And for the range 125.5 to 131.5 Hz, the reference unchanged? 131.0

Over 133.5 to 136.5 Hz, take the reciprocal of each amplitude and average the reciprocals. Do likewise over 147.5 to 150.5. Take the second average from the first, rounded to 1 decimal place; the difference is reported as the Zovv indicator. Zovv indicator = 1.1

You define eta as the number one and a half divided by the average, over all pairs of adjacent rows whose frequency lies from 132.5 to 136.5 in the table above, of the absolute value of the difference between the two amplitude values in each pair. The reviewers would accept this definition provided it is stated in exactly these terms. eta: 45.5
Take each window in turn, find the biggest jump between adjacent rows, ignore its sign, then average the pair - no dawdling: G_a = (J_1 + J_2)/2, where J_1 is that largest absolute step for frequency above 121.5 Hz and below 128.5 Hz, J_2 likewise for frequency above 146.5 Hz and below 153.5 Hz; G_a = 0.142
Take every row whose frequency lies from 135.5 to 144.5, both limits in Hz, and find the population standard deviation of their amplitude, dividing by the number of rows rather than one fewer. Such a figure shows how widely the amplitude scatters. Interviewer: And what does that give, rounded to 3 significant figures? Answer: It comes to 0.117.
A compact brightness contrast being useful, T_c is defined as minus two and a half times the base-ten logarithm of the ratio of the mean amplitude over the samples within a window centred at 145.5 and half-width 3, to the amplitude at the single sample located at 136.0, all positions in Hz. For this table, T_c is -0.7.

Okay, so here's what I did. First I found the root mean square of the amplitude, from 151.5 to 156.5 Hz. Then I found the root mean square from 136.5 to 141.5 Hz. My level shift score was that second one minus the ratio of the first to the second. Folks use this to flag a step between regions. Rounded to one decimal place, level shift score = -2.2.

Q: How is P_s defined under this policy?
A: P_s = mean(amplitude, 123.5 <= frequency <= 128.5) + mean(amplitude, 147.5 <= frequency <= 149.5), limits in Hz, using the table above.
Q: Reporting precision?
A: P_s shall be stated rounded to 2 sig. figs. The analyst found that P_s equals 2.4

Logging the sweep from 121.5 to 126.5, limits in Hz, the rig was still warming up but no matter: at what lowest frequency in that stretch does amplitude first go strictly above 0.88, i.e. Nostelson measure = 122.0 Hz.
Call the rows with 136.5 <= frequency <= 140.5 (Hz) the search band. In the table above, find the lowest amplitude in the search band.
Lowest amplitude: 0.541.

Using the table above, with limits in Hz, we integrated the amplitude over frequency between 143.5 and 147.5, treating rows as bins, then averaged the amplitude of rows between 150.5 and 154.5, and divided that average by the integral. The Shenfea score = 0.40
